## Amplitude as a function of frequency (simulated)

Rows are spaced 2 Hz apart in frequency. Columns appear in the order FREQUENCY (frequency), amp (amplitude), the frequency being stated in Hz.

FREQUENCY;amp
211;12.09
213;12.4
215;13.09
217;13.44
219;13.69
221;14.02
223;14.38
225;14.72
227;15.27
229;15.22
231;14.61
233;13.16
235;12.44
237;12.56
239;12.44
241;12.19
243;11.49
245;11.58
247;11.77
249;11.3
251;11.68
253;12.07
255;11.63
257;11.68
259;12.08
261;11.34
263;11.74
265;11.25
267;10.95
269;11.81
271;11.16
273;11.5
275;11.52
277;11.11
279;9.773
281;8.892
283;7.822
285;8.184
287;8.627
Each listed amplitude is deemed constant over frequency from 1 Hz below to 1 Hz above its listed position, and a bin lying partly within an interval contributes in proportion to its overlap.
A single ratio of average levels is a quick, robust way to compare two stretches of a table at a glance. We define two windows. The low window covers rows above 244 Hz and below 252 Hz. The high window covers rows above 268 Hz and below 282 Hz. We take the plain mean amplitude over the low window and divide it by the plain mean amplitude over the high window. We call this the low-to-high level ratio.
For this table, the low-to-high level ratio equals 1.07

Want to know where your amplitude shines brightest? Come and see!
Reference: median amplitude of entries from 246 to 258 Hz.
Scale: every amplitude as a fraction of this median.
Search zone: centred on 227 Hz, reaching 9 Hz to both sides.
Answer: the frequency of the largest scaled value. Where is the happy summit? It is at 227 Hz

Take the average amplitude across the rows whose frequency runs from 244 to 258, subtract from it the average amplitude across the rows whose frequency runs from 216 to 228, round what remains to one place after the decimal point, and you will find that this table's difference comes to -2.6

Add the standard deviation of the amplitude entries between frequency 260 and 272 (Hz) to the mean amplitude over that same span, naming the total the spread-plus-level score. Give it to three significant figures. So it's 11.7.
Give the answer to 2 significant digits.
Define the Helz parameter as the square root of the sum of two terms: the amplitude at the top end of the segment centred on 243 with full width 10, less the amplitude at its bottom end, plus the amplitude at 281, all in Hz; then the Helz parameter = 2.9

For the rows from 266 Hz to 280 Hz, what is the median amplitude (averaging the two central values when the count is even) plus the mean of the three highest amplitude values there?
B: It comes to 22.8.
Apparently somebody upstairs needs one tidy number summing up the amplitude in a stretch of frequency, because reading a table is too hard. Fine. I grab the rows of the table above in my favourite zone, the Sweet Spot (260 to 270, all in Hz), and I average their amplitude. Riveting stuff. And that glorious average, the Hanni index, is 11.4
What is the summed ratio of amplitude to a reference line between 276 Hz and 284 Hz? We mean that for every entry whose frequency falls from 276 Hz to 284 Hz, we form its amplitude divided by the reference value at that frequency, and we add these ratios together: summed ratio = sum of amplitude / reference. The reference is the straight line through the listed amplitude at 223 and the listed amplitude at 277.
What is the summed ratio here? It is 3.4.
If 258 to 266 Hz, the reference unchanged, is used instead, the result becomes 3.9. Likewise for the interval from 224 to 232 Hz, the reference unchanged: 4.2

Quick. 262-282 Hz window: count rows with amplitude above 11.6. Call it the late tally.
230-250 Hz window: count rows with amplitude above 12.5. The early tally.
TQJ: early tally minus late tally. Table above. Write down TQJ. 1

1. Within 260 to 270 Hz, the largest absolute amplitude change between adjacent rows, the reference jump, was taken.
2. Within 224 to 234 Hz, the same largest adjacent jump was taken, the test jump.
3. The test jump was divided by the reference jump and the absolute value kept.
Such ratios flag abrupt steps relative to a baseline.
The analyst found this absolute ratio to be 1.7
